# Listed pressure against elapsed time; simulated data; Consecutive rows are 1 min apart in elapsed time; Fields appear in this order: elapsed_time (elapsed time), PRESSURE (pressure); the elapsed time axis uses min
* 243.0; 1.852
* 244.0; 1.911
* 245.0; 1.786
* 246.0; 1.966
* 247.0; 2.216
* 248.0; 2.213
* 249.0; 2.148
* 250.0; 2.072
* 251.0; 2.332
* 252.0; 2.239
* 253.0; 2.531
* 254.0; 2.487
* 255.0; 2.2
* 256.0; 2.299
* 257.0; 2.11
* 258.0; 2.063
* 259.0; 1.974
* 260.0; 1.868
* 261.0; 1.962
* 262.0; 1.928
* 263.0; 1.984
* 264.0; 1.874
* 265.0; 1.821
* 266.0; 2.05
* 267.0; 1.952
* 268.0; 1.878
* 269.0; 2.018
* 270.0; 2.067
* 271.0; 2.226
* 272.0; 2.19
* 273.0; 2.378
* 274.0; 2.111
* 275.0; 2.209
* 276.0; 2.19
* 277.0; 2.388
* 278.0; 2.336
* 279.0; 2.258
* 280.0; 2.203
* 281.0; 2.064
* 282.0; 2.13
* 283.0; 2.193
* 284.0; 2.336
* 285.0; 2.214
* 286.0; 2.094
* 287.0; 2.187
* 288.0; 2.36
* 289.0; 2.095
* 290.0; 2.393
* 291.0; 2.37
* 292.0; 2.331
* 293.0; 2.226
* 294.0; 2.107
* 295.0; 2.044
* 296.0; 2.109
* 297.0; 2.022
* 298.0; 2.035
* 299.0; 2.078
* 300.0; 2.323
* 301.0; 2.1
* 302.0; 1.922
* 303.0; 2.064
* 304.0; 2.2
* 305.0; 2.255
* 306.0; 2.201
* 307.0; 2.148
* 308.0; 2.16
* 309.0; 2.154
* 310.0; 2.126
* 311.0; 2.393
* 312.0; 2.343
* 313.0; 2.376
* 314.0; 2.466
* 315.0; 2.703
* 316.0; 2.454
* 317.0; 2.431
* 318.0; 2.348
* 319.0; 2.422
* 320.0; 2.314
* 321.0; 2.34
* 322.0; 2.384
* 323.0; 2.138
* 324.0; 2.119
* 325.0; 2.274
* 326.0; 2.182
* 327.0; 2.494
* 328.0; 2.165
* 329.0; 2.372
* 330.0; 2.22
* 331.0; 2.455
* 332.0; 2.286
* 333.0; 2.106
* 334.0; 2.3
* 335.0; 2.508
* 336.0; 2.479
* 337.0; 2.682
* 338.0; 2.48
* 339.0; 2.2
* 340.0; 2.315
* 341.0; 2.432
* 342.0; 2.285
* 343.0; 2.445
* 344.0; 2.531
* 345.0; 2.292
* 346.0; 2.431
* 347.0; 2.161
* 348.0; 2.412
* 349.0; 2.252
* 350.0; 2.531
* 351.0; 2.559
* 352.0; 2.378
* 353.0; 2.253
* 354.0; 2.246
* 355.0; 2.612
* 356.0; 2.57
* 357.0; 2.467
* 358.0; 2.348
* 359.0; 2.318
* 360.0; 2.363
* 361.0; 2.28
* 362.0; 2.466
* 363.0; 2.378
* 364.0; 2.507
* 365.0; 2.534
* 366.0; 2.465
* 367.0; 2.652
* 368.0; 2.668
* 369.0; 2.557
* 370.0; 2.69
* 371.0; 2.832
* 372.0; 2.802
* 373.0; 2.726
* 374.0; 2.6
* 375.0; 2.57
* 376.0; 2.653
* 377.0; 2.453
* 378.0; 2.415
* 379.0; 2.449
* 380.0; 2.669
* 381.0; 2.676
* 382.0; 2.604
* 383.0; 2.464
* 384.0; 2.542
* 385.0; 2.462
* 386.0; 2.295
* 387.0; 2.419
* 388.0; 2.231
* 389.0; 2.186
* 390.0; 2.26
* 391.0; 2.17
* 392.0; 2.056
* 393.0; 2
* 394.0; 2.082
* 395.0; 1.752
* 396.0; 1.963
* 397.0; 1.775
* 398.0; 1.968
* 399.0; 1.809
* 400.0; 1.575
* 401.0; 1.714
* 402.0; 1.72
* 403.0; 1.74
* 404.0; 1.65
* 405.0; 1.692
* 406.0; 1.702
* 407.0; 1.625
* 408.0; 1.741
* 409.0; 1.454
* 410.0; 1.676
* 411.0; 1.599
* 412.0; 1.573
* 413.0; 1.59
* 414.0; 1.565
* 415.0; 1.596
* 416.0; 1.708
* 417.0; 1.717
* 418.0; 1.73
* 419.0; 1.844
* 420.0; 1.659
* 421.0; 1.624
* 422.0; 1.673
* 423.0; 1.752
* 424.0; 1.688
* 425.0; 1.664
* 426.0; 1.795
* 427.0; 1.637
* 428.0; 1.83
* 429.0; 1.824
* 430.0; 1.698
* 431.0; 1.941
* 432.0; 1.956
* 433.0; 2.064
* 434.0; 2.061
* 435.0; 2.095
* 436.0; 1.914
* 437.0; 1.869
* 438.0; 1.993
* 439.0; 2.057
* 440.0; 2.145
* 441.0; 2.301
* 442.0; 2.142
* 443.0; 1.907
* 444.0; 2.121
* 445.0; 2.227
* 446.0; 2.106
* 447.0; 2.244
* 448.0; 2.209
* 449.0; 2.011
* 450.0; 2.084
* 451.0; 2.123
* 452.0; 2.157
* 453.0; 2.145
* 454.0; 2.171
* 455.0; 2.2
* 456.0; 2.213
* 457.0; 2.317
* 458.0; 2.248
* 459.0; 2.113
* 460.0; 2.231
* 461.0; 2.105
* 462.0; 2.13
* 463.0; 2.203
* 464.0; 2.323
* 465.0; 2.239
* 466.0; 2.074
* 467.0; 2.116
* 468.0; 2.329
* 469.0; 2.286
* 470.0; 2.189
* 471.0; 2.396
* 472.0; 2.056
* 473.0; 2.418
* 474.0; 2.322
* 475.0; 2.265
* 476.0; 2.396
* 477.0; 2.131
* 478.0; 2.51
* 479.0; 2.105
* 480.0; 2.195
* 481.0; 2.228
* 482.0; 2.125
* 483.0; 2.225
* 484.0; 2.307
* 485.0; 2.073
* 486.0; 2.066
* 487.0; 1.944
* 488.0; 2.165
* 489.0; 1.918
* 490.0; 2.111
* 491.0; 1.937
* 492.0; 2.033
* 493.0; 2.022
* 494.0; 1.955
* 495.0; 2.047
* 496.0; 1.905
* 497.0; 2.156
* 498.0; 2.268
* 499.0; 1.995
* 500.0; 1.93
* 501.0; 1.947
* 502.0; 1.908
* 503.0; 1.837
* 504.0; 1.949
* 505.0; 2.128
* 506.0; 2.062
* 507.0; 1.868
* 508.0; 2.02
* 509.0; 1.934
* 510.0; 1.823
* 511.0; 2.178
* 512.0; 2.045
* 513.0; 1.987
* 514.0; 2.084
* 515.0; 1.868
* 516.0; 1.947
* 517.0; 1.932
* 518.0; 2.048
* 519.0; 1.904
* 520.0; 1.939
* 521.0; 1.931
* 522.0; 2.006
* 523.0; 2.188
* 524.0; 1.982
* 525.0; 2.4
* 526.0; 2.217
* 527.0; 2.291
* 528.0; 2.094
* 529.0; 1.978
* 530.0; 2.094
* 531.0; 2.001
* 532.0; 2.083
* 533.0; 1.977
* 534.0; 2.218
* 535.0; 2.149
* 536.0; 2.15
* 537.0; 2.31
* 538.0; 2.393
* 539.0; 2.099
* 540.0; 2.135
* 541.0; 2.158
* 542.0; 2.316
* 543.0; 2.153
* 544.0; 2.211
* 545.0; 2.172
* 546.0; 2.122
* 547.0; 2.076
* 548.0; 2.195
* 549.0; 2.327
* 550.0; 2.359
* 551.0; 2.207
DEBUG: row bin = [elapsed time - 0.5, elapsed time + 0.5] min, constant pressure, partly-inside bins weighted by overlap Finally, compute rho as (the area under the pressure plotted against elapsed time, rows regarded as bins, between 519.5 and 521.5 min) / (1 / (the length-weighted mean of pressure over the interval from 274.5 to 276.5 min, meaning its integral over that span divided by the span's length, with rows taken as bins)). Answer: 8.5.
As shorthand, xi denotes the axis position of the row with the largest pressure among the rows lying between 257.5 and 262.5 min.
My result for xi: 258.0 min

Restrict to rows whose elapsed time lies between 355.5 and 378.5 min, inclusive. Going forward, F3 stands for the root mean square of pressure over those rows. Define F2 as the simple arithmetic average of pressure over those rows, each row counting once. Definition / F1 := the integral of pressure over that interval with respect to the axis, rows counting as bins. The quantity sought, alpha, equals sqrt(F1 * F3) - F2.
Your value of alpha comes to 10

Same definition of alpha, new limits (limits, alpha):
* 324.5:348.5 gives 9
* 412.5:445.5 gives 9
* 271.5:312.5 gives 12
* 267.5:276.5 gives 4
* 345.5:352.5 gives 4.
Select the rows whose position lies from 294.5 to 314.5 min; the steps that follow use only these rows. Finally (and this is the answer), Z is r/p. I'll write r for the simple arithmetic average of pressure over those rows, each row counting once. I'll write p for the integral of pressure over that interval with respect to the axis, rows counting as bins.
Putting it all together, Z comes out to 0.050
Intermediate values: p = 44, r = 2.18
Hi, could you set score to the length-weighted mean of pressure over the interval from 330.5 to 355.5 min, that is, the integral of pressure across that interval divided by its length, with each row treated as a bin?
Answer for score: 2.39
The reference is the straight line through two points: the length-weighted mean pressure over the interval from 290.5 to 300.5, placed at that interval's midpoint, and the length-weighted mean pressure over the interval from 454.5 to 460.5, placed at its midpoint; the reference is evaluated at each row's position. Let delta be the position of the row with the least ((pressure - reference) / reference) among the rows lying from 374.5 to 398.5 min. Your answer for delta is 395.0 min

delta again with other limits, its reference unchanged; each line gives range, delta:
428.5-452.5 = 430.0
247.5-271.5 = 265.0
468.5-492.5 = 489.0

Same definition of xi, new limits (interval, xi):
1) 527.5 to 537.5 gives 537.0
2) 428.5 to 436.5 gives 435.0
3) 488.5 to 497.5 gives 497.0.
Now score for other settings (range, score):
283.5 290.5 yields 2.24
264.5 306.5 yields 2.16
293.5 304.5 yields 2.09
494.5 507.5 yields 2.00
